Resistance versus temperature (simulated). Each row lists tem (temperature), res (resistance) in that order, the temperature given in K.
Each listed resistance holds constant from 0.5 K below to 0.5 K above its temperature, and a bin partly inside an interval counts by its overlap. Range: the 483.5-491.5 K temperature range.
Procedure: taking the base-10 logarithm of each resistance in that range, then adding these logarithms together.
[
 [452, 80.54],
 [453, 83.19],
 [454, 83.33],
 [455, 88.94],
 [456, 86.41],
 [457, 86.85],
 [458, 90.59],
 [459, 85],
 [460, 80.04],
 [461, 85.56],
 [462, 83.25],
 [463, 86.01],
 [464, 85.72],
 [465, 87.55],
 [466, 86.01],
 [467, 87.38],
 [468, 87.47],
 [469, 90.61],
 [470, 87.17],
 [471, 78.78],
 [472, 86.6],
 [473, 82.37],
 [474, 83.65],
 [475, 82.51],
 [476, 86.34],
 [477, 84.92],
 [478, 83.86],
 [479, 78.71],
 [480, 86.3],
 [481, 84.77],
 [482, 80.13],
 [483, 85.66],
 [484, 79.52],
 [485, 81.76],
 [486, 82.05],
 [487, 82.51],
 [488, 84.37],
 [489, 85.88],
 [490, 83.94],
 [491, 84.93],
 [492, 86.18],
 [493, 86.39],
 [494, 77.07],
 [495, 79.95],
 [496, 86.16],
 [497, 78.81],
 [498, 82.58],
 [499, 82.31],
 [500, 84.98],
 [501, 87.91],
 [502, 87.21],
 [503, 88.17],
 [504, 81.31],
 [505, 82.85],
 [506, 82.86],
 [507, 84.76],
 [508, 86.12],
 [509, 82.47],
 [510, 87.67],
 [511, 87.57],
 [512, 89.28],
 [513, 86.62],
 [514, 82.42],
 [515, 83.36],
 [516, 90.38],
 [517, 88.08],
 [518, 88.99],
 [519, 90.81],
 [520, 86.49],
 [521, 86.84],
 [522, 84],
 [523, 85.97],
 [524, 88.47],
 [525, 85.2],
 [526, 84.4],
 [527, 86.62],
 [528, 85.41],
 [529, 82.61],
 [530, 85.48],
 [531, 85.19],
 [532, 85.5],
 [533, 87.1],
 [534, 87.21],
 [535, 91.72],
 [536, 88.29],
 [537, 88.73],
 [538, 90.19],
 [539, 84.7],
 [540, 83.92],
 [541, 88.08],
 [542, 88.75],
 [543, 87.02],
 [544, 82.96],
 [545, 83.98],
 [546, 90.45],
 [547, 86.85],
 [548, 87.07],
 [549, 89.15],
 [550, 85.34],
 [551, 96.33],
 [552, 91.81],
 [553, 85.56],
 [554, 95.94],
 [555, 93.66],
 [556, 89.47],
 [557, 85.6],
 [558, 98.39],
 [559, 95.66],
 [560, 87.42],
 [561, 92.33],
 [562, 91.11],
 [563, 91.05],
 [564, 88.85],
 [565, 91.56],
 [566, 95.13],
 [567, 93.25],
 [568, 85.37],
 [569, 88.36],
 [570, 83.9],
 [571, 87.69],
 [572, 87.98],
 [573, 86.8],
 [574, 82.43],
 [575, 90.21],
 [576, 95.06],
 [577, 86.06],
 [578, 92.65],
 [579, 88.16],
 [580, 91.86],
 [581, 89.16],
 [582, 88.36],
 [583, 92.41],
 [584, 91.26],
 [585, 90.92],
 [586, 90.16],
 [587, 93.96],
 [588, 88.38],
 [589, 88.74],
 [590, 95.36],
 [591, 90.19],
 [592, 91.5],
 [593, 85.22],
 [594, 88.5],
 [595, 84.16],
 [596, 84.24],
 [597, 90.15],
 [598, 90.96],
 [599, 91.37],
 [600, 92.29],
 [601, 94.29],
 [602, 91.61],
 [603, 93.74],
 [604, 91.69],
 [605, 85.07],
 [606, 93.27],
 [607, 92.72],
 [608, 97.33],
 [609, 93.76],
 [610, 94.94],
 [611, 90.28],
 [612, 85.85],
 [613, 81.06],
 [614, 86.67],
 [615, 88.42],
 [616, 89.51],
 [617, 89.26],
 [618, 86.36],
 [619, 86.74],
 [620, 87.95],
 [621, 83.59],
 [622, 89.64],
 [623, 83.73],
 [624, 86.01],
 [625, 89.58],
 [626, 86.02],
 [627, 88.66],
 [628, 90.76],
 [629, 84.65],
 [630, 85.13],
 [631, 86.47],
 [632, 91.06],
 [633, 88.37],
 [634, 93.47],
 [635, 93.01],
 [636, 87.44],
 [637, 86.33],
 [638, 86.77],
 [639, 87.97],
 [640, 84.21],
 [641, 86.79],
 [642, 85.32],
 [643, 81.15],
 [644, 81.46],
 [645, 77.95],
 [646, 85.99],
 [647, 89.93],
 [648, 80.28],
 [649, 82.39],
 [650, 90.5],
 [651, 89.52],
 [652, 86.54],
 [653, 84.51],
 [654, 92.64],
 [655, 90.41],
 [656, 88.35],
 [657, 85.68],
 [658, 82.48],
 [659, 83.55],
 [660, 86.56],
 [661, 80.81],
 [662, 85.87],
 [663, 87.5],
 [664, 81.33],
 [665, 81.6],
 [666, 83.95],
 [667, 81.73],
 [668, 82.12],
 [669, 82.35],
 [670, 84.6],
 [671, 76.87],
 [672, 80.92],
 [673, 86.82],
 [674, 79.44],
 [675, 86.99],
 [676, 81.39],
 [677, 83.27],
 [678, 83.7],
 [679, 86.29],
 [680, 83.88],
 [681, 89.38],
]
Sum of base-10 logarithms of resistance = 15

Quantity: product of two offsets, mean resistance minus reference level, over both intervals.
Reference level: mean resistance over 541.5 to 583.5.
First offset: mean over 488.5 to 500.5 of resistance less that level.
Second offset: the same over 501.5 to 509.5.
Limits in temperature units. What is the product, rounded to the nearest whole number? 32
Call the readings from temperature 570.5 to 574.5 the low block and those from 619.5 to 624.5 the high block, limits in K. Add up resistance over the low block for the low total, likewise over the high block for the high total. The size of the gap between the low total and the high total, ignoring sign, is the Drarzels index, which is 86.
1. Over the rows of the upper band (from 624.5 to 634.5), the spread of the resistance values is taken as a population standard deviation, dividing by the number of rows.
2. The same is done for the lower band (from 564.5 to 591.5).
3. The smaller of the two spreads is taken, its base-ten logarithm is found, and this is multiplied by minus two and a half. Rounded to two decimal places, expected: -1.09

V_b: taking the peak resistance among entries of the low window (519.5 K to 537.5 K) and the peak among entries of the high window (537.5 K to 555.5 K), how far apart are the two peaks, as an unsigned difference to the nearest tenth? 4.6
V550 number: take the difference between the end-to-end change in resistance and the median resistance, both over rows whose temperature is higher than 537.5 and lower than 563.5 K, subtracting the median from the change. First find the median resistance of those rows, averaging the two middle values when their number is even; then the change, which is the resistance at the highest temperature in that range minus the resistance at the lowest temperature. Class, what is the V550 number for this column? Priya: -88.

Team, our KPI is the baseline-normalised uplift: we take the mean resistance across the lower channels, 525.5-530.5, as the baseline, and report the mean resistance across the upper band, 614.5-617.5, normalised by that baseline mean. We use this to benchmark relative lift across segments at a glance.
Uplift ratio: 1.05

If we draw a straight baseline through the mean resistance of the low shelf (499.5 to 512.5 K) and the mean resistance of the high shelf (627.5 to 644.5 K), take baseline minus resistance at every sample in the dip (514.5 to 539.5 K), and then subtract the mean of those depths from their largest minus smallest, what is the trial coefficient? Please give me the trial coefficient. 10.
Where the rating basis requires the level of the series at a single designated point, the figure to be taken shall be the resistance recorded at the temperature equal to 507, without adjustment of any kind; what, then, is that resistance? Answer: 84.76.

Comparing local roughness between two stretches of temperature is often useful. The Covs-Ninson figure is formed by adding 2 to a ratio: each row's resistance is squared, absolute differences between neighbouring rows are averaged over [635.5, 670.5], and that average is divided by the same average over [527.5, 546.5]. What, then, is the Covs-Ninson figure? 3.29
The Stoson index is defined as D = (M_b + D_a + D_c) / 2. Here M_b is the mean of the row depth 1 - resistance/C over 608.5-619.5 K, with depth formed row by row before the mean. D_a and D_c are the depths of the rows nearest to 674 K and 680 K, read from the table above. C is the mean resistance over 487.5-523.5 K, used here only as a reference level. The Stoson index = 0.022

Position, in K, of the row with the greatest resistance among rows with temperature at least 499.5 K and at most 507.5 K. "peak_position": 503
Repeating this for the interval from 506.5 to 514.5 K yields 512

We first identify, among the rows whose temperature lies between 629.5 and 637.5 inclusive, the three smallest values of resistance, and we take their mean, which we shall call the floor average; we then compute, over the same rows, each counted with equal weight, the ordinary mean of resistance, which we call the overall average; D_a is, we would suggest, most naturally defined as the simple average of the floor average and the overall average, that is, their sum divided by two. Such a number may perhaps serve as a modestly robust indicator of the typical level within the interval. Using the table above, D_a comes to 87.4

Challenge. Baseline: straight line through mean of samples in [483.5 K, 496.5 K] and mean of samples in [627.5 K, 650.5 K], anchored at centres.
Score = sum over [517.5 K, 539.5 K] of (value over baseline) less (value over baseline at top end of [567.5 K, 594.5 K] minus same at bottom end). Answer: 23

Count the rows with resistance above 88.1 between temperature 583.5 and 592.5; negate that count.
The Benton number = -9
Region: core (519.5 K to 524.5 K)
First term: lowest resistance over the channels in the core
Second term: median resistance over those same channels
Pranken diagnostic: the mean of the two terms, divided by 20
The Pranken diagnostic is 4.26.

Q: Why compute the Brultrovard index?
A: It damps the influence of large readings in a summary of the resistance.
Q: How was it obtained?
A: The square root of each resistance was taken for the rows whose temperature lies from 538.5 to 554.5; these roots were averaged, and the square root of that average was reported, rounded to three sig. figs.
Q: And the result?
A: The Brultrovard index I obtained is 3.06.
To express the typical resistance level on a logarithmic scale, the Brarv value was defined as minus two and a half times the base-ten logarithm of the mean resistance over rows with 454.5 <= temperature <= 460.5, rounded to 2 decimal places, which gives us -4.84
